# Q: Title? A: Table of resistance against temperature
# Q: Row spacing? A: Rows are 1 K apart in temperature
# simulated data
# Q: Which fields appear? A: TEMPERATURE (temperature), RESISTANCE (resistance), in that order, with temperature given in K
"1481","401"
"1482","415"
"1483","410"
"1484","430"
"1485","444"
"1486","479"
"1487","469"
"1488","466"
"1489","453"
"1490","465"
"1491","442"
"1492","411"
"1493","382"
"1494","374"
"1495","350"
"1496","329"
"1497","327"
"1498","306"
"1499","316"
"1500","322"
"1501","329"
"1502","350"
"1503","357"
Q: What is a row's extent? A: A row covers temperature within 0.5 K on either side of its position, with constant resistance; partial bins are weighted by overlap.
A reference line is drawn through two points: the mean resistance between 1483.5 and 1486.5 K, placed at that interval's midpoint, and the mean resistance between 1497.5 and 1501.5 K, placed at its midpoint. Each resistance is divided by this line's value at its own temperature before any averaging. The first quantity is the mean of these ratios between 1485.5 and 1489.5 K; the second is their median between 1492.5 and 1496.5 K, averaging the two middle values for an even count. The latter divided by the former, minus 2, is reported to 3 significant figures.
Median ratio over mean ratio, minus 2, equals -1.09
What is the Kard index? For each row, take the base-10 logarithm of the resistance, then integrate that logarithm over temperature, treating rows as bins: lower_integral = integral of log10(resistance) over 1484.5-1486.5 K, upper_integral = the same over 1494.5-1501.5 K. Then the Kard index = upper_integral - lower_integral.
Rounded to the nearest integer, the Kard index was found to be 12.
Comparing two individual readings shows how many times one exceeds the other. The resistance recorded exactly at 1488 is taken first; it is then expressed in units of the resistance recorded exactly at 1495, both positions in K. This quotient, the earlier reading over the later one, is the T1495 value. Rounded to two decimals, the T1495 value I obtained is 1.33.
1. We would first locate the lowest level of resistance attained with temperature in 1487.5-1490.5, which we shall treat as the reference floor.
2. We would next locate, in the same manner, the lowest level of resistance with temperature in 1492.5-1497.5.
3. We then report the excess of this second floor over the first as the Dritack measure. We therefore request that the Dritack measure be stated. -126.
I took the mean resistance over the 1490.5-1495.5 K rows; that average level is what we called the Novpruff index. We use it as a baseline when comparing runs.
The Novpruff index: 392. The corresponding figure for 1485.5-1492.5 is 455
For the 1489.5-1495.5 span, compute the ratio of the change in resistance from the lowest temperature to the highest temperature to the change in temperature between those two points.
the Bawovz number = -23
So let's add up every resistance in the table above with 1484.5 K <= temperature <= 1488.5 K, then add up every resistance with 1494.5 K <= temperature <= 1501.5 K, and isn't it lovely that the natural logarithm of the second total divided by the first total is 0.2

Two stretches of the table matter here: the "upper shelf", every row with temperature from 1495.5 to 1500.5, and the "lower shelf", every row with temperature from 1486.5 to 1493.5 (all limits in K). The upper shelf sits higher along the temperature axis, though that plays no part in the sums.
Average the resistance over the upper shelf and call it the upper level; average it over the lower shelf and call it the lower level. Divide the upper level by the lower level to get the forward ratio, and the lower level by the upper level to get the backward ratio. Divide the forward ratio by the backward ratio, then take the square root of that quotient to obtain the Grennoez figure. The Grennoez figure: 0.725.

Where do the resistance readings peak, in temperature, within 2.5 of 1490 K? 1488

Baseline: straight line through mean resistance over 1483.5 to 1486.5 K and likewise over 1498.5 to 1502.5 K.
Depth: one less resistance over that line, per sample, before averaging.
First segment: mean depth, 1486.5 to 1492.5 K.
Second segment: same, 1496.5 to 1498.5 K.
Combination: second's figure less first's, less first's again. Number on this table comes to 0.27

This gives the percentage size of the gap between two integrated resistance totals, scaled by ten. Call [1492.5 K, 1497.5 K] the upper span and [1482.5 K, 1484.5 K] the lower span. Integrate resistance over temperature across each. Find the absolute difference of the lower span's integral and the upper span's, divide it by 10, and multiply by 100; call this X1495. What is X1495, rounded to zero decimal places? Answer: 9220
